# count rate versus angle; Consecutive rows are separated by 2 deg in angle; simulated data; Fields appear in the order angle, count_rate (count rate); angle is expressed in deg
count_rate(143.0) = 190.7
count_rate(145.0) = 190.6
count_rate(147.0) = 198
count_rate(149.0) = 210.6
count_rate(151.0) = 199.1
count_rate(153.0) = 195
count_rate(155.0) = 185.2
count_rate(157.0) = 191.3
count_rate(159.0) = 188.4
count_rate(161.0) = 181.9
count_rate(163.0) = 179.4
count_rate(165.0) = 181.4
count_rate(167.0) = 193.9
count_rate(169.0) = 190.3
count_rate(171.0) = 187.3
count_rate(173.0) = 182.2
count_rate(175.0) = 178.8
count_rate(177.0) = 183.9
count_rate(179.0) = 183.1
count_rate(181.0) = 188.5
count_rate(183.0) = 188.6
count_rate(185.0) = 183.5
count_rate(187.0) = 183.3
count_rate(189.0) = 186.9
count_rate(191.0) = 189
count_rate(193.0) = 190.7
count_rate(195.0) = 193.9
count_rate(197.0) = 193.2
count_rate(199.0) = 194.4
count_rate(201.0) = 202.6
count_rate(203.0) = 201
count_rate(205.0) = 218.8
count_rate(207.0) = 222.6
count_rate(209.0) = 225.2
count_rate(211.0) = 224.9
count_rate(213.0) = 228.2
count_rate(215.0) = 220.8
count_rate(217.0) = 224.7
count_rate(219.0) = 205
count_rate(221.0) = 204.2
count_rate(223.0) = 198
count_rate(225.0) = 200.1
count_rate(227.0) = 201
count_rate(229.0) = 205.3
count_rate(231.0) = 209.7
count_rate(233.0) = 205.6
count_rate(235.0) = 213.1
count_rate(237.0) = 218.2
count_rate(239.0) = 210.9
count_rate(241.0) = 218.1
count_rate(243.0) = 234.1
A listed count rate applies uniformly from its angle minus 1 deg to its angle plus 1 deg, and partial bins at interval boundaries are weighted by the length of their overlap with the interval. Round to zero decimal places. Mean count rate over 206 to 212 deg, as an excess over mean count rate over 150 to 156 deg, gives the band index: 31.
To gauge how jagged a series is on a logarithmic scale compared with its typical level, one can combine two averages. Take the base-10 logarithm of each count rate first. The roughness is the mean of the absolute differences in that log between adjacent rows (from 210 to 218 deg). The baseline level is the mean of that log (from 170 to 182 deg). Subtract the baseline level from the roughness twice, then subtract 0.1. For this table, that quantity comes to -4.62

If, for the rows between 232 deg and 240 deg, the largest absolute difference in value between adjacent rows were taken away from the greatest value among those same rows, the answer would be 211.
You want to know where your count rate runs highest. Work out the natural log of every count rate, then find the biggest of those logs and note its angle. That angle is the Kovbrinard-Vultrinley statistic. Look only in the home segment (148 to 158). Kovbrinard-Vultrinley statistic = 149.0 deg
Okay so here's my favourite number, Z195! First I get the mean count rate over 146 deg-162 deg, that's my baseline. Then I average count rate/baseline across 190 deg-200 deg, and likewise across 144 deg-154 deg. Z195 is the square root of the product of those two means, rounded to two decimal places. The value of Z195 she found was 1.01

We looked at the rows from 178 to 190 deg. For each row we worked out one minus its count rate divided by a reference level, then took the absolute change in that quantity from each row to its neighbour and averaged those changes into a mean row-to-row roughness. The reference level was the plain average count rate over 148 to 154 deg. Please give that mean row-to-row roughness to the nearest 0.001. 0.014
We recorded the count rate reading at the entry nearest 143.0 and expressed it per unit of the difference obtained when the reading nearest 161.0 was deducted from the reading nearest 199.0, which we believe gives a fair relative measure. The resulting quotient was 15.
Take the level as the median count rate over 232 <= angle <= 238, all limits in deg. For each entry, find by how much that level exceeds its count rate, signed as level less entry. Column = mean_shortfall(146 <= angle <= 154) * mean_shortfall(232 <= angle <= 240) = 14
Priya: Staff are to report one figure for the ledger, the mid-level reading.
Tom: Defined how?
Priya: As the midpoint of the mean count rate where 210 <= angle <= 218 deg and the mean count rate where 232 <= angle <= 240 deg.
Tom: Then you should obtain 218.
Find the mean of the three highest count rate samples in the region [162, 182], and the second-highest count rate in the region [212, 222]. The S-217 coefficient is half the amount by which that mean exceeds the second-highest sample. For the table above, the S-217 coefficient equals -16.9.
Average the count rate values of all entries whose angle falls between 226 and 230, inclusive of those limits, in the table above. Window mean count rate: 203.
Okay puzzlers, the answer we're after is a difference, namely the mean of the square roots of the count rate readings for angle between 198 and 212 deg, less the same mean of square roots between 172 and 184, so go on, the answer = 1.0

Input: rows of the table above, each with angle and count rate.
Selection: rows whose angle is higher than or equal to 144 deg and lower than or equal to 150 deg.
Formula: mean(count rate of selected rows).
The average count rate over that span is 200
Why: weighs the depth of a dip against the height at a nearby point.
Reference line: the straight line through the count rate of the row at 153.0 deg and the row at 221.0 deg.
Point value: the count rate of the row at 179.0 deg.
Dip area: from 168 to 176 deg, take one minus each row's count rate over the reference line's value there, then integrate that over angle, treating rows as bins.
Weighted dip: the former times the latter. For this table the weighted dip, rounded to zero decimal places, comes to 96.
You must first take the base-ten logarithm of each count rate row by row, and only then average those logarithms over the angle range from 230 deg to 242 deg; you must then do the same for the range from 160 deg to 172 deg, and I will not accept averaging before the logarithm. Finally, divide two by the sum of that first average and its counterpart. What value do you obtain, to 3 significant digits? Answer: 0.435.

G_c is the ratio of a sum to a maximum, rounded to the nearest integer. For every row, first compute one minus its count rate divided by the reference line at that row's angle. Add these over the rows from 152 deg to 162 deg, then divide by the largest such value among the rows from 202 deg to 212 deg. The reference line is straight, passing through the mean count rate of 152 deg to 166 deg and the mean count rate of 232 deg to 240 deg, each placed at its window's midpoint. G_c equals 119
